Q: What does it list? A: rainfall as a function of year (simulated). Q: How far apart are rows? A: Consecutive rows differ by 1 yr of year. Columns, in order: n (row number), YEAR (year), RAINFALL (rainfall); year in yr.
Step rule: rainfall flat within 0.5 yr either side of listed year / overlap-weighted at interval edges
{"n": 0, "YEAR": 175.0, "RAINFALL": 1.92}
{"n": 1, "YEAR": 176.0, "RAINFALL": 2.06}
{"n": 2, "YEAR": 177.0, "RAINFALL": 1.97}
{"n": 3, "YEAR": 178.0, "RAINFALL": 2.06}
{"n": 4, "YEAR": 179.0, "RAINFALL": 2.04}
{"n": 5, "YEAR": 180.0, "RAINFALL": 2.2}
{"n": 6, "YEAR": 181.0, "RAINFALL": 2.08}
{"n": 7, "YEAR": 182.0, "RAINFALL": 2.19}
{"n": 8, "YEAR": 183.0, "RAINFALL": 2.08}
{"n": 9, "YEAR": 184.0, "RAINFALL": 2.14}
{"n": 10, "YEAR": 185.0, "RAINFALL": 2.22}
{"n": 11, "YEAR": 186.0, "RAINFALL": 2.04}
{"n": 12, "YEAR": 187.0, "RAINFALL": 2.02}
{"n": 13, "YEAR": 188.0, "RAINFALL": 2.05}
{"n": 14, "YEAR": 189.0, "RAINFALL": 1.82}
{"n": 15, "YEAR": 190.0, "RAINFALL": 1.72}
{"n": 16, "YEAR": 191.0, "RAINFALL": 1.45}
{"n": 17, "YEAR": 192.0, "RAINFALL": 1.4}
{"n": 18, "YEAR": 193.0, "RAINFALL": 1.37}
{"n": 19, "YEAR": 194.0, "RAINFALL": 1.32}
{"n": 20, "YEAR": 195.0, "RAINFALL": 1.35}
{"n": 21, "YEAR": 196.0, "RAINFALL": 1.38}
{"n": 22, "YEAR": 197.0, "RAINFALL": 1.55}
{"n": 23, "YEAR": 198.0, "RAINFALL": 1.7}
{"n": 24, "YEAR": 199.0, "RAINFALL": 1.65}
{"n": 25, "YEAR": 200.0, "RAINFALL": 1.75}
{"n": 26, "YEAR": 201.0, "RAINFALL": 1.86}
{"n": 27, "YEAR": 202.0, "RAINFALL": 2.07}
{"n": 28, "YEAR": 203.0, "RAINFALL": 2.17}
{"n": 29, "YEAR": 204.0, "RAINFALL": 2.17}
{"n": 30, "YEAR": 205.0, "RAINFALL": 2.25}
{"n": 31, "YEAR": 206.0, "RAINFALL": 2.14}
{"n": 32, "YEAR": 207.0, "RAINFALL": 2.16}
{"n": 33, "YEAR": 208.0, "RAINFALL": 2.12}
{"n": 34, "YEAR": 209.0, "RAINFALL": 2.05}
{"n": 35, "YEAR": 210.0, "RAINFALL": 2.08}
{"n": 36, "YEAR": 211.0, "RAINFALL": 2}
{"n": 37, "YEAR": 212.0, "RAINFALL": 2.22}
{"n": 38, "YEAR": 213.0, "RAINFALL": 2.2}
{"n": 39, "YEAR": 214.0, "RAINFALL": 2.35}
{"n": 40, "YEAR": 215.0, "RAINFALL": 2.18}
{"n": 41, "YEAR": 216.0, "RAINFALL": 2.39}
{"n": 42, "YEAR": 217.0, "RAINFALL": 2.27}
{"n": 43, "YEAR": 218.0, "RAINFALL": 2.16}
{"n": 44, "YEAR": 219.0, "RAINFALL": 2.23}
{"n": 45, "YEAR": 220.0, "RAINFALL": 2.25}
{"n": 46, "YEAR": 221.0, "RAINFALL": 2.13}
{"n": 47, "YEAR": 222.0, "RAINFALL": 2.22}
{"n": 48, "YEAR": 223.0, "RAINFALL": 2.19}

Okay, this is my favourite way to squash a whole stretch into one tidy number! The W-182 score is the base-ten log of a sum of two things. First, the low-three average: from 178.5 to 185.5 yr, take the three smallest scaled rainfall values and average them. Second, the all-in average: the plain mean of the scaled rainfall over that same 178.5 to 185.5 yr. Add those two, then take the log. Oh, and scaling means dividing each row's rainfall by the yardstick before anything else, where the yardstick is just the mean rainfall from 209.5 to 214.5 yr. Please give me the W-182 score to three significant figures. 0.287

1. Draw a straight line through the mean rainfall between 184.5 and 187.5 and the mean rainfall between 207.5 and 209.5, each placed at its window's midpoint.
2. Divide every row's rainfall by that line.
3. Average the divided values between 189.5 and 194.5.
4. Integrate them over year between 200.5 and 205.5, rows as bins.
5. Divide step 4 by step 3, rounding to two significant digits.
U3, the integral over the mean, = 7.3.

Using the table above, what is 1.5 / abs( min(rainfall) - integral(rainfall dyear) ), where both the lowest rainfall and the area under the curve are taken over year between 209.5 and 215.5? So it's 0.136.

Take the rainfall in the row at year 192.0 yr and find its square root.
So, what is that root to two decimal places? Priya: 1.18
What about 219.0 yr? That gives 1.49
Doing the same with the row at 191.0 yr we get 1.20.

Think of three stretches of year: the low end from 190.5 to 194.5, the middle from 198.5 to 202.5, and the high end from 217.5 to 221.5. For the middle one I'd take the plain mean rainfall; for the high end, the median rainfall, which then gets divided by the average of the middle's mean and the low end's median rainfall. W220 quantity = 1.4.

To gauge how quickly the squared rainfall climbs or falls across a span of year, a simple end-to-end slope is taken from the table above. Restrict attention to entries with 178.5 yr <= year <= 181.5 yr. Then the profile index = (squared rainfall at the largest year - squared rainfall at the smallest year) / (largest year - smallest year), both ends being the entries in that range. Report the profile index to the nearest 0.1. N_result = 0.1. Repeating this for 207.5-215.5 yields 0.0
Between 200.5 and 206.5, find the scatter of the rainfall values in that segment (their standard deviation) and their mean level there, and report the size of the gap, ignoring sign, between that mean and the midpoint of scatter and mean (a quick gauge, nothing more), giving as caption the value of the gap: 0.99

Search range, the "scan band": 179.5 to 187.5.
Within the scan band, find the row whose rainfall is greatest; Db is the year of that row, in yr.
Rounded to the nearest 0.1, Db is 185.0 yr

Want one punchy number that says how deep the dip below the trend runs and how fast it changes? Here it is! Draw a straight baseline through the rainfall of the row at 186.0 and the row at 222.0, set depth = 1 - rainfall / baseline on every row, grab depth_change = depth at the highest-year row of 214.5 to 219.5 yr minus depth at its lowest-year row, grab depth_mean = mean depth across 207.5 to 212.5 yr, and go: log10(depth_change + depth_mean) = -1.77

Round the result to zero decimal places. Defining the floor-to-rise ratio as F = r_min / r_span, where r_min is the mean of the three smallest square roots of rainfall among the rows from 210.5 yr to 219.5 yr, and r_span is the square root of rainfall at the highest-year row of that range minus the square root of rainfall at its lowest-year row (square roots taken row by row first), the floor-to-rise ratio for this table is 18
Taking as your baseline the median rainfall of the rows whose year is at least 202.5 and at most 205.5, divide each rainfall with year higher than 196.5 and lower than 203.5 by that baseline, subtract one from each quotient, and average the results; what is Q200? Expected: -0.16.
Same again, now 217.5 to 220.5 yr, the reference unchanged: 0.02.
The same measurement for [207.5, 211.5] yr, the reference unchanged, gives -0.05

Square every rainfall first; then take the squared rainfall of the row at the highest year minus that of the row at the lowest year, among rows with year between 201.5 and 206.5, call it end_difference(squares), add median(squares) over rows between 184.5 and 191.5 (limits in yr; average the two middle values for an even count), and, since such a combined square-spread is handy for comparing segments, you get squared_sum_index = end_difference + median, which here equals 4.4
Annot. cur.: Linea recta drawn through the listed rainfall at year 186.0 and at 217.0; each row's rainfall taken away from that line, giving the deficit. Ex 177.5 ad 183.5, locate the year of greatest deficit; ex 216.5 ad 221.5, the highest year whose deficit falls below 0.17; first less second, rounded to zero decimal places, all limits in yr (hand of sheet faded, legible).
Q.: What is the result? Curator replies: -42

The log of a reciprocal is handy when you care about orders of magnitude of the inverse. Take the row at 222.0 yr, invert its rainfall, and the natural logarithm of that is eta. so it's -0.80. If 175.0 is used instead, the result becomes -0.65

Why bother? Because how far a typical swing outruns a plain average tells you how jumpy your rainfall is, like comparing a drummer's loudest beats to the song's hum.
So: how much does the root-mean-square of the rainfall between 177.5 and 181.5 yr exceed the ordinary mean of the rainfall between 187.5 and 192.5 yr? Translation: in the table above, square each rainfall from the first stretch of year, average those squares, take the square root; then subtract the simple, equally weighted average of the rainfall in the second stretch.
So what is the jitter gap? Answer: 0.41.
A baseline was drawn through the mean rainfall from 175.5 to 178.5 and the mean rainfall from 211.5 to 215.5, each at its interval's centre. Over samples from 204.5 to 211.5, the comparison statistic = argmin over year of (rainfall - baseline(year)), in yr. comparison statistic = 211.0 yr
